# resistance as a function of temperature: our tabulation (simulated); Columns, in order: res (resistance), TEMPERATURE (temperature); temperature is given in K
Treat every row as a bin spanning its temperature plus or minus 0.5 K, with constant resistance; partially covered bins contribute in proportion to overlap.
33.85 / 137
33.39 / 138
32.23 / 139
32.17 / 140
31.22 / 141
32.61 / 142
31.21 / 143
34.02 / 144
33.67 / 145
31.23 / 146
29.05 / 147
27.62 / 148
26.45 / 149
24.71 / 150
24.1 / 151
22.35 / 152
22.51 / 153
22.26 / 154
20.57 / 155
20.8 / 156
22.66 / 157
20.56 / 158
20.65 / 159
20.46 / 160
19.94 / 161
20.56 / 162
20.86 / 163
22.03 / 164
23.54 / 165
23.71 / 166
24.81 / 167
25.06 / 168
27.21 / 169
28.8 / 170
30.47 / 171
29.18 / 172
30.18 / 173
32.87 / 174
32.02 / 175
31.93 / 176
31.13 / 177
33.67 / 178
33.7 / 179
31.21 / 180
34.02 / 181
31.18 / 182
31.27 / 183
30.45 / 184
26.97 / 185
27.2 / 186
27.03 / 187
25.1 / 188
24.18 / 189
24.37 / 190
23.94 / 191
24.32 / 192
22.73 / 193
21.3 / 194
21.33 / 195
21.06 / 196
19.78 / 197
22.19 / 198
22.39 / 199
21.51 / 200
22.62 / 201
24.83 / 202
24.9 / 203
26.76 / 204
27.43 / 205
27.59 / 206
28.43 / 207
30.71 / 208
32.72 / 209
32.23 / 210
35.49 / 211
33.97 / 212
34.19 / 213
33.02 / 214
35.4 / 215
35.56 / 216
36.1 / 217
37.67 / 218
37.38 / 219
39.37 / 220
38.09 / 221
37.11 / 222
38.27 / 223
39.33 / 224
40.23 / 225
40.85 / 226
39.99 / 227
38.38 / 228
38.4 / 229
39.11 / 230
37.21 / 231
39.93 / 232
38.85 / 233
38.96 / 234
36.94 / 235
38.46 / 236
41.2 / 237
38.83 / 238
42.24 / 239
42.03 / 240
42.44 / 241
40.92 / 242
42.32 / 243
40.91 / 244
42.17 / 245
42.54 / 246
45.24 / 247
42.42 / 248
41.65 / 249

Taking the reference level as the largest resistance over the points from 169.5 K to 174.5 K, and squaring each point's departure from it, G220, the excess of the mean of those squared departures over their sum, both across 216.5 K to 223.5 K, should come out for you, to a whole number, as -146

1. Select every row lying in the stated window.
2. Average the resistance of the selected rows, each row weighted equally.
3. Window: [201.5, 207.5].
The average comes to 27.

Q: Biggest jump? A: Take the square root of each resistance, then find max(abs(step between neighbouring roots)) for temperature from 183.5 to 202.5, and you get 0.325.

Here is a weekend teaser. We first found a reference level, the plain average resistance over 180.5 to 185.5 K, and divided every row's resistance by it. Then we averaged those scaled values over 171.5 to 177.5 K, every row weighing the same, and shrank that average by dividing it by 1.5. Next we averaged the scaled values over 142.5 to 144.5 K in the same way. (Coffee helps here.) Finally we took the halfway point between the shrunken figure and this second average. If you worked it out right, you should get 0.87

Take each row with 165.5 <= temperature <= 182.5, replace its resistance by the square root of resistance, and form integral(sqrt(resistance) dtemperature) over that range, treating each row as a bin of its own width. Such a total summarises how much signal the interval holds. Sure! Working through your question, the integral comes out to 93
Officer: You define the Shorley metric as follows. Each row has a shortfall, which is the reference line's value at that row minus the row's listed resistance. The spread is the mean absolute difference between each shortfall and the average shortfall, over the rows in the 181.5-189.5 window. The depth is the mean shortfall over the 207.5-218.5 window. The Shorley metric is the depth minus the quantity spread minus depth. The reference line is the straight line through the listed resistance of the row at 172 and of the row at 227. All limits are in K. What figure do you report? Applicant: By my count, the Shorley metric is 3.3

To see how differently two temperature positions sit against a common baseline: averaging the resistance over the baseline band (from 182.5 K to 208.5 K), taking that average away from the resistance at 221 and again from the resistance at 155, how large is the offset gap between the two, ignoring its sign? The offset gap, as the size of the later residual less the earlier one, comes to 18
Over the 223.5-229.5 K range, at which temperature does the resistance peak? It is 226 K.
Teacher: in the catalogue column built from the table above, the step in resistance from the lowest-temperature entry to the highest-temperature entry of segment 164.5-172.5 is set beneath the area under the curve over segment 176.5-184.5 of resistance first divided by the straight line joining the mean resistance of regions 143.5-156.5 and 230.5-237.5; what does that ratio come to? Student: 1.5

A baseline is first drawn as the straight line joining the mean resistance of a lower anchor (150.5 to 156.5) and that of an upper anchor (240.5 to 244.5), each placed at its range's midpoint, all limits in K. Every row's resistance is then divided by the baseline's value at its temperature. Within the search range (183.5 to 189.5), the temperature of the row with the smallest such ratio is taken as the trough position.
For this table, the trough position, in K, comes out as 189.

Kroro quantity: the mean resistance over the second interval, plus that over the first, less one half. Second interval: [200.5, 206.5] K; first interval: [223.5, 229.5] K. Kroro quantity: 65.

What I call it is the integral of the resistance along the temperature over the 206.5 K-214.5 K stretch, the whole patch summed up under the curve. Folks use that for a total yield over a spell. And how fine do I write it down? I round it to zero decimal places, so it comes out 261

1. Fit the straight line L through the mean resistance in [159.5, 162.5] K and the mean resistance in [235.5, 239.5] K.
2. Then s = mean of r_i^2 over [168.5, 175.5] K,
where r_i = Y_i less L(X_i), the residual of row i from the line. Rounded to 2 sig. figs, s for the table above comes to 50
